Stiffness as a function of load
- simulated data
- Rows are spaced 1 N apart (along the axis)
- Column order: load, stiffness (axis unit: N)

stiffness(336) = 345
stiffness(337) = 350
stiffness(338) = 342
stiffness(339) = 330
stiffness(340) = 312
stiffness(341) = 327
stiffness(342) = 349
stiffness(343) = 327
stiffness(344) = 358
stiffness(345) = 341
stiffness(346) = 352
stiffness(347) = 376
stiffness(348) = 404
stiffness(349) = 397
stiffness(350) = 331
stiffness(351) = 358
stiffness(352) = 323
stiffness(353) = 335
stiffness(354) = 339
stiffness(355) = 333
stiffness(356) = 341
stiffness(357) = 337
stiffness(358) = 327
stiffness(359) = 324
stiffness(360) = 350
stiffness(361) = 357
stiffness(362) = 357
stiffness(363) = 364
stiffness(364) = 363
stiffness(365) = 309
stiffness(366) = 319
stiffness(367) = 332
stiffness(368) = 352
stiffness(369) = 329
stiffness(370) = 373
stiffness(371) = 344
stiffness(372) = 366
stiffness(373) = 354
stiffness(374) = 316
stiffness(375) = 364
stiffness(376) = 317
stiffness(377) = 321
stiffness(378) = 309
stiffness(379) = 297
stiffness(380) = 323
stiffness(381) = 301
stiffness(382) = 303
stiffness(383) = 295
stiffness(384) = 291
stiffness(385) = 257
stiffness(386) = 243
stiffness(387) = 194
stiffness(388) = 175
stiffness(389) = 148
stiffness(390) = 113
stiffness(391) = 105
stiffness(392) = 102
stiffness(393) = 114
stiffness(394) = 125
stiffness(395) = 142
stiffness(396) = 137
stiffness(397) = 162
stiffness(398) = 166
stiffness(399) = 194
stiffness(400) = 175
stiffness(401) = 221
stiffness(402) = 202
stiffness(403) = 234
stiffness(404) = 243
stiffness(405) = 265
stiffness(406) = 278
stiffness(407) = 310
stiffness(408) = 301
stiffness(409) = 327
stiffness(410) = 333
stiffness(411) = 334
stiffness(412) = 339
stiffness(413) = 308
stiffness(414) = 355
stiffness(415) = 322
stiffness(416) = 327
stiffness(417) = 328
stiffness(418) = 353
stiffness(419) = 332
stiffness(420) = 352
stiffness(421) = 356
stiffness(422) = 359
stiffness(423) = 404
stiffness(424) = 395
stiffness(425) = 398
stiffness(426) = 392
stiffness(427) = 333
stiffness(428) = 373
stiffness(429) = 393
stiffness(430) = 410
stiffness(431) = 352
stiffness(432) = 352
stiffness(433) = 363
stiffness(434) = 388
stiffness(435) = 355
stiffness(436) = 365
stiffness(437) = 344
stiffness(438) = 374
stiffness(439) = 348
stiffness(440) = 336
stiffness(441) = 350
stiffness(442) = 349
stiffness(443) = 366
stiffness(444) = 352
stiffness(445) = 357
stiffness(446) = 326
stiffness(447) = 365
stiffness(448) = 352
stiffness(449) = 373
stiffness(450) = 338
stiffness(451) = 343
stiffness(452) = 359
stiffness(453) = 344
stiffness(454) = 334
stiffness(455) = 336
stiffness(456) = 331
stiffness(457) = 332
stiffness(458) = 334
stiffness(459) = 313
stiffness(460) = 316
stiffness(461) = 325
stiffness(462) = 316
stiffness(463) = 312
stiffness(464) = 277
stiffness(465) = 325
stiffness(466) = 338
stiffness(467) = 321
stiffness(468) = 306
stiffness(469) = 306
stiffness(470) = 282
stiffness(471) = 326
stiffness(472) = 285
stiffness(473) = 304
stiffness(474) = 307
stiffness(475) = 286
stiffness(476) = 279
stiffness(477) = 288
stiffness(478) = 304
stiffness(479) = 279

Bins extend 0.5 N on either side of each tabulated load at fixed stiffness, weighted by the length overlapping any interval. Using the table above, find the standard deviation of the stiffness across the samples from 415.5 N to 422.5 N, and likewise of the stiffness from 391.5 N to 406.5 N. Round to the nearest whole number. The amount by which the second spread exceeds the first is 41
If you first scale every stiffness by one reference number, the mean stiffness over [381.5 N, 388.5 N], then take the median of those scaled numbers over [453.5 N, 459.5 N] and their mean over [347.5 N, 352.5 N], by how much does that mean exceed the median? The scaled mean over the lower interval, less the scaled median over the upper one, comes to 0.12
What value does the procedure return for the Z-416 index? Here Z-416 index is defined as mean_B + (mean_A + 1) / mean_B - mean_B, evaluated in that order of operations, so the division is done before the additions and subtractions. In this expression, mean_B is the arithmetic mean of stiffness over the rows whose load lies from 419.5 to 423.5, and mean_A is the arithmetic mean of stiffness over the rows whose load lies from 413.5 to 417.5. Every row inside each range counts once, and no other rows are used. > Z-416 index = 0.91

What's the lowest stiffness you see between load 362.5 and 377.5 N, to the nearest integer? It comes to 309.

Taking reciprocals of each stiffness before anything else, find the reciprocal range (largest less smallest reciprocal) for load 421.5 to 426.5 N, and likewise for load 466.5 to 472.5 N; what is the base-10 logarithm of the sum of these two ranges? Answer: -3.10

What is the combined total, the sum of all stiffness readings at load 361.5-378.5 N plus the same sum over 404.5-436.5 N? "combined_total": 16941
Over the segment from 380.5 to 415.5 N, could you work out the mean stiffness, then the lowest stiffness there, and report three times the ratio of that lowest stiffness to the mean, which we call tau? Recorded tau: 1.32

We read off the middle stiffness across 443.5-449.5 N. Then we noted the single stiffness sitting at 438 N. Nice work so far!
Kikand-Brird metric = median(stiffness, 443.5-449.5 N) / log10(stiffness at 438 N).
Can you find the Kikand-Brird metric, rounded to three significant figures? 138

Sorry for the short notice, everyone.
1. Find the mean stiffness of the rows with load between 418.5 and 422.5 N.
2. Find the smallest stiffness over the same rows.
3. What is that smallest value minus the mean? -18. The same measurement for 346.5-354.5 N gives -35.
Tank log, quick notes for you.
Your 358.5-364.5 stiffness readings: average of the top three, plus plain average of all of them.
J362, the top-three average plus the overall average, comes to 714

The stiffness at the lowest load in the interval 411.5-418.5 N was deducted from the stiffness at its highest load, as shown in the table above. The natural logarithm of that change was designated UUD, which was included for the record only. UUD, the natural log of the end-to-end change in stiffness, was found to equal 2.6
